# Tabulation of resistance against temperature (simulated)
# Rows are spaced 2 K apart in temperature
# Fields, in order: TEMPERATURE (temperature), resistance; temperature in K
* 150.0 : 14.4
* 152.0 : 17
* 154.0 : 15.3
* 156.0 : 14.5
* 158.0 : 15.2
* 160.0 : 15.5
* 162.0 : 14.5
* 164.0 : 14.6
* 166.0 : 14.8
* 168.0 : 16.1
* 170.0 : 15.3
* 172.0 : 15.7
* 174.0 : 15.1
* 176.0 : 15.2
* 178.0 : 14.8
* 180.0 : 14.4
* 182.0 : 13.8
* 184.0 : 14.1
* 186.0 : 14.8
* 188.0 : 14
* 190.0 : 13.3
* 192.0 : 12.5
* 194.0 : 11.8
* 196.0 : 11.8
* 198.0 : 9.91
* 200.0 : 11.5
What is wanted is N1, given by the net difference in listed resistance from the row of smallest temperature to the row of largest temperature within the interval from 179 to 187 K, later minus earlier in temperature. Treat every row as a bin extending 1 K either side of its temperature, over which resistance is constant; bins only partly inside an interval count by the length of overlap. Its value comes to 0.4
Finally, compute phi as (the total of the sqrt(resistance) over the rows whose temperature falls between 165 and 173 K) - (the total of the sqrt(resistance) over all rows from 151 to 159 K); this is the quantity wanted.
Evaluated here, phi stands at 0.0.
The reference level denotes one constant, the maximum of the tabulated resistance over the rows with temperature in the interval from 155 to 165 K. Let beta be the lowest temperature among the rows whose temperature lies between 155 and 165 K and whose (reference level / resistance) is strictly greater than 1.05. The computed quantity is 156.0 K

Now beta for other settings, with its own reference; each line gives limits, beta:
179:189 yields 180.0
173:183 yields 180.0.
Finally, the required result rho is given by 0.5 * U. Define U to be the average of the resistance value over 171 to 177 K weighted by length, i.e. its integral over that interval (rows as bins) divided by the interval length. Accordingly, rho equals 7.7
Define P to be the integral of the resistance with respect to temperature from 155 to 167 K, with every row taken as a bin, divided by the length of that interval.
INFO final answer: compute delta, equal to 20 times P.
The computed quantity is 297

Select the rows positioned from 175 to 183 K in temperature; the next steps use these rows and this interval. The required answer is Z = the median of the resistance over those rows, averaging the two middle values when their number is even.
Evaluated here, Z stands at 14.6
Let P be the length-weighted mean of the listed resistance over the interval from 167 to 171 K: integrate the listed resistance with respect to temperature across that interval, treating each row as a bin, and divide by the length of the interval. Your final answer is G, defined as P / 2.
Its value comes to 7.85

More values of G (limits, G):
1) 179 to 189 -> 7.11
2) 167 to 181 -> 7.61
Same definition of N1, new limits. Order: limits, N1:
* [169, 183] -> -1.5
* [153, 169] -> 0.8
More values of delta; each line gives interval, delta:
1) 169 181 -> 302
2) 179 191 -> 281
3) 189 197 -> 247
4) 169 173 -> 310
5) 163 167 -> 294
